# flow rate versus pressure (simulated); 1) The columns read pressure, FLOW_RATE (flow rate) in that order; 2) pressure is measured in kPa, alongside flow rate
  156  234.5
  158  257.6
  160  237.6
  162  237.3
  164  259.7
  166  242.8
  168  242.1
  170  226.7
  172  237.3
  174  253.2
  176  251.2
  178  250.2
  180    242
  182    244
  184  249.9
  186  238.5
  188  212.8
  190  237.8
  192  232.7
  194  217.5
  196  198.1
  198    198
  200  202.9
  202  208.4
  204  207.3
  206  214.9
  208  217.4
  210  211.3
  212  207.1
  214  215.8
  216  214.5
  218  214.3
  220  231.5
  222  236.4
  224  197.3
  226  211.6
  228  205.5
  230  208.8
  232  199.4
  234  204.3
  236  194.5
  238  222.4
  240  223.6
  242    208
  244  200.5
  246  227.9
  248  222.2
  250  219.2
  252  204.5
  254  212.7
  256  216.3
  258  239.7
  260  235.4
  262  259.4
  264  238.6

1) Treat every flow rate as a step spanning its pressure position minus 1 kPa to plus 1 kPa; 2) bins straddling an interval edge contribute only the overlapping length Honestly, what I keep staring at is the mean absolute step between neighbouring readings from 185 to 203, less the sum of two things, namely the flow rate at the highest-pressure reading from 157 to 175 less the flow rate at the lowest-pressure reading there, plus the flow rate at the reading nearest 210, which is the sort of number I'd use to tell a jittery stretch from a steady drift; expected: -194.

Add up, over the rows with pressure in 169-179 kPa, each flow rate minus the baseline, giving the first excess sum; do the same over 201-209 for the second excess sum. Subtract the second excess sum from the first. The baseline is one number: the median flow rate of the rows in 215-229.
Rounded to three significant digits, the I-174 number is 156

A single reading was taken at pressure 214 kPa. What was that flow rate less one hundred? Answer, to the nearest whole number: 116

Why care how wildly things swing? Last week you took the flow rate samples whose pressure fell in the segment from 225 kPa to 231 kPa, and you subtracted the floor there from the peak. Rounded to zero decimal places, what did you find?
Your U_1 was 6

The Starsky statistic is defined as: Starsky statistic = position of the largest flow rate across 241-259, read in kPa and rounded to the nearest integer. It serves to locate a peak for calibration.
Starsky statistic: 258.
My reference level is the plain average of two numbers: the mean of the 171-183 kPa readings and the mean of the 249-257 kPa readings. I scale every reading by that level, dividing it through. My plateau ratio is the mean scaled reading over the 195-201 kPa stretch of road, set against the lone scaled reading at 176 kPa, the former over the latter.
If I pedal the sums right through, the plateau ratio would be 0.79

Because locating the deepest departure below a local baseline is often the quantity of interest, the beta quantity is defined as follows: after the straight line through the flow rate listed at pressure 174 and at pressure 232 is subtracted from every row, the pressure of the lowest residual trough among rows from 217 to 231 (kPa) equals 224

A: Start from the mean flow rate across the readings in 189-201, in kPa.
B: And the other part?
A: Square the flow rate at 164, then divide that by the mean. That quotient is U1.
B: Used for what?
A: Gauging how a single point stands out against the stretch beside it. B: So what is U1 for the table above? 314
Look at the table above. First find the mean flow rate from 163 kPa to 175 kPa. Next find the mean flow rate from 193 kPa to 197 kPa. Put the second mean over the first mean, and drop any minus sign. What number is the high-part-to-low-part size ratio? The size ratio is 0.85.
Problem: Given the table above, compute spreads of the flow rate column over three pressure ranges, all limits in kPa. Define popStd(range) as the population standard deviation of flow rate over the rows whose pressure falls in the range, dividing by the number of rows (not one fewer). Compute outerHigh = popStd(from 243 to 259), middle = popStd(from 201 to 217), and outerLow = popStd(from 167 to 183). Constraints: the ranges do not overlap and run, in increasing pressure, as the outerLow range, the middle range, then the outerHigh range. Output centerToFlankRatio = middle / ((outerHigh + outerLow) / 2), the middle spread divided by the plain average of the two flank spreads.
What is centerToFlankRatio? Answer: 0.39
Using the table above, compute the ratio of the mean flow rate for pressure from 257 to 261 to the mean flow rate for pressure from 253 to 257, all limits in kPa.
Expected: 1.11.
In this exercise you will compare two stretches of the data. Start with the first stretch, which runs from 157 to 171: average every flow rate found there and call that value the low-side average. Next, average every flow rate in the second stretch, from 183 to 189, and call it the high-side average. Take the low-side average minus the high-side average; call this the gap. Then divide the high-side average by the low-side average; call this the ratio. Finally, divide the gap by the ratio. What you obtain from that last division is 10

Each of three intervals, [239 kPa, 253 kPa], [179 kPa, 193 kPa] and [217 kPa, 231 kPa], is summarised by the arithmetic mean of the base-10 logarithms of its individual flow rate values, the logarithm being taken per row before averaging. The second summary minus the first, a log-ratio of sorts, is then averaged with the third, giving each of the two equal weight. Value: 1.19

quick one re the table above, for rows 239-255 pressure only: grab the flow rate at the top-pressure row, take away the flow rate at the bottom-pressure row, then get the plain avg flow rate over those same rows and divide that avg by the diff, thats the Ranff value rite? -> -20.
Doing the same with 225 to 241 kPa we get 17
